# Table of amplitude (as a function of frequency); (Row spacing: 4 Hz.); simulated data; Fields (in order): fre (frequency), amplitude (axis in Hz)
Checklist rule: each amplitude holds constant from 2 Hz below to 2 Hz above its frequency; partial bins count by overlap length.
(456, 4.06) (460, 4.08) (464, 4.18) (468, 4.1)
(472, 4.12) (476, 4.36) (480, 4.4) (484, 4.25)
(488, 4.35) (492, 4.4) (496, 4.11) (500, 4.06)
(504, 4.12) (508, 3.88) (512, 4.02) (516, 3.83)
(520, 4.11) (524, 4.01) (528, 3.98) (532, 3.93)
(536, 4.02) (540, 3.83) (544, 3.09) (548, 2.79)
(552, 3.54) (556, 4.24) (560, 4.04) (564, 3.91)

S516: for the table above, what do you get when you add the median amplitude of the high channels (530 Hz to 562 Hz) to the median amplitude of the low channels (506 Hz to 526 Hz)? 7.89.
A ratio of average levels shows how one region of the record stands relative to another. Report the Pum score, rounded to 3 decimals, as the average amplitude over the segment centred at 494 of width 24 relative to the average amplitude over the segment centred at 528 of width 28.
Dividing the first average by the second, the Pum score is 1.065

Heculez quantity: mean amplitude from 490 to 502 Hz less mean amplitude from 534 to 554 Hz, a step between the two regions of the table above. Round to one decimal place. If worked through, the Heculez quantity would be 0.7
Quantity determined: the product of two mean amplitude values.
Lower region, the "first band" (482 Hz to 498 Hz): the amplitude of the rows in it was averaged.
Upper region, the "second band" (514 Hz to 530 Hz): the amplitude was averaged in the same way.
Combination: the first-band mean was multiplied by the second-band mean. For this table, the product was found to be 17.0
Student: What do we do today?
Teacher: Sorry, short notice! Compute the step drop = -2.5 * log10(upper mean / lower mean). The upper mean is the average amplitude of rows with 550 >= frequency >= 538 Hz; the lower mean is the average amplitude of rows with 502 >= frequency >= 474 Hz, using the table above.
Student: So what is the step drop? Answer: 0.30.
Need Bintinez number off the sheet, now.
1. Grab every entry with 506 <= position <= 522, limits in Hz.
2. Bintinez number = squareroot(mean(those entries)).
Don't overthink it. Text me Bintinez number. 1.99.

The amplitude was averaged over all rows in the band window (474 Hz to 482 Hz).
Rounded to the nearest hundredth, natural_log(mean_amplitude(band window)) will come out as 1.48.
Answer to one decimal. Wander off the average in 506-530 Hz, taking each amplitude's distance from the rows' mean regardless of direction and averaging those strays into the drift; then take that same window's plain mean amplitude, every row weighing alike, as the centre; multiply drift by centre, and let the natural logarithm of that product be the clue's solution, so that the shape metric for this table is -1.2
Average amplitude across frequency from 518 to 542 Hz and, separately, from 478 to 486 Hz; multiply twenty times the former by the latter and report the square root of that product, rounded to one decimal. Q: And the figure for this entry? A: 18.6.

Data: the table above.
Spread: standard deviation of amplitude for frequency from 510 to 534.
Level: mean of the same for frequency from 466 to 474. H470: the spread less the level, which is -4.02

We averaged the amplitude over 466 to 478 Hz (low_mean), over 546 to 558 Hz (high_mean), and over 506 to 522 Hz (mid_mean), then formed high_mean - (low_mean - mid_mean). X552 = 3.29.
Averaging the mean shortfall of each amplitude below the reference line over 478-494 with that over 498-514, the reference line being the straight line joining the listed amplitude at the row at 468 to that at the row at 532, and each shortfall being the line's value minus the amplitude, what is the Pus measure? -0.159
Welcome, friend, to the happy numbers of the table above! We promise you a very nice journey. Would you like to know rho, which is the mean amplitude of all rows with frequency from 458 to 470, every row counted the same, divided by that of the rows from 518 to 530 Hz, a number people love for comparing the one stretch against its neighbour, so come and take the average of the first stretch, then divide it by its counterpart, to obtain 1.02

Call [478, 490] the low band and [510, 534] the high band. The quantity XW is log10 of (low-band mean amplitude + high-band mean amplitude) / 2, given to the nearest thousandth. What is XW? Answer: 0.619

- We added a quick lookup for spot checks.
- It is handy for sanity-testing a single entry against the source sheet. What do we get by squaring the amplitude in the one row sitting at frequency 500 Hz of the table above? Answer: 16.5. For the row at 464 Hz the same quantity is 17.5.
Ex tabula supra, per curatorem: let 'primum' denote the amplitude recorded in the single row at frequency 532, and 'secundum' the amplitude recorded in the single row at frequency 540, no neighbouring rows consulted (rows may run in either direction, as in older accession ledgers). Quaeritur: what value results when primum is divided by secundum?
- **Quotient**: 1.03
